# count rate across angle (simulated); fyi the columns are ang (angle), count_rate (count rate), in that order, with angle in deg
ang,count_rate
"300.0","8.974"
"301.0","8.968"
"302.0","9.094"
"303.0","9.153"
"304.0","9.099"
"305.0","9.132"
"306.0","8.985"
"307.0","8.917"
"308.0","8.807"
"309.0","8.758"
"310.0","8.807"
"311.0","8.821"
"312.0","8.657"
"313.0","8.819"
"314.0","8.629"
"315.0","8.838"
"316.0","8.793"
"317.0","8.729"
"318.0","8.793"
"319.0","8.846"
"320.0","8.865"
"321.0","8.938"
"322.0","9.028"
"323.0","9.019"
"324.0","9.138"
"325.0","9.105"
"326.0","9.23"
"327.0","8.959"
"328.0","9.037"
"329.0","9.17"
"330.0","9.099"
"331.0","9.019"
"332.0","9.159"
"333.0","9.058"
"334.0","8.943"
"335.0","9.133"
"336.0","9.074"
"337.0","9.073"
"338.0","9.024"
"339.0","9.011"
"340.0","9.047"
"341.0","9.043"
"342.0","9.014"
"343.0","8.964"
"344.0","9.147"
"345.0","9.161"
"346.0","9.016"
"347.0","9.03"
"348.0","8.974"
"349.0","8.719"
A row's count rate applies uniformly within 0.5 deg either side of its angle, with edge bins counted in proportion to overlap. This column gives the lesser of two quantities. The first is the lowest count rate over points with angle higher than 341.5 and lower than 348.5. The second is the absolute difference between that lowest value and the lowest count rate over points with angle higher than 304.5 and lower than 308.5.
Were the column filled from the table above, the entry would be 0.16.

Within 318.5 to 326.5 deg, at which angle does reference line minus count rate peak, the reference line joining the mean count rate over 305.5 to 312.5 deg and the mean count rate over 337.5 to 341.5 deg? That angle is 319.0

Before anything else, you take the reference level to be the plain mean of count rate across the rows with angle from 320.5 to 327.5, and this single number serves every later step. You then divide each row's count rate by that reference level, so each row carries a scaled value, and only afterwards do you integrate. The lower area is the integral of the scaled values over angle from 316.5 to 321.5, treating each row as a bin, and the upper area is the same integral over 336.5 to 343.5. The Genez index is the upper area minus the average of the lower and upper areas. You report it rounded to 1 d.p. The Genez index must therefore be 1.0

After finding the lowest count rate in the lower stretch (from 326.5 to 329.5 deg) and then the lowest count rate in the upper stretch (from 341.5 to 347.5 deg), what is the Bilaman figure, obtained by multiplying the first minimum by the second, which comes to 80.3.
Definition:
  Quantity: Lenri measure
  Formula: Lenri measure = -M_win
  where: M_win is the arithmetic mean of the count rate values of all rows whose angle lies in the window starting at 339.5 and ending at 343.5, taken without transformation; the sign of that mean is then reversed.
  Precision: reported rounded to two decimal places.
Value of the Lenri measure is -9.02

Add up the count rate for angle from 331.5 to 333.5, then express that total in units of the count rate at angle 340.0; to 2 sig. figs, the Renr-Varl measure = 2.0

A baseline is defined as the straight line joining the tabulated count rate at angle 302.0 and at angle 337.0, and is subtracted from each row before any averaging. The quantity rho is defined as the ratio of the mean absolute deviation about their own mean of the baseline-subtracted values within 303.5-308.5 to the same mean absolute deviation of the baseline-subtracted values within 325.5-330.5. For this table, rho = 1.2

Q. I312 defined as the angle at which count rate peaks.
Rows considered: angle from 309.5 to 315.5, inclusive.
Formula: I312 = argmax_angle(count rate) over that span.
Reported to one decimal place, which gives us 315.0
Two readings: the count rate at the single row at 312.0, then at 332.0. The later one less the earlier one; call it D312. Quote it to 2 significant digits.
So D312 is 0.50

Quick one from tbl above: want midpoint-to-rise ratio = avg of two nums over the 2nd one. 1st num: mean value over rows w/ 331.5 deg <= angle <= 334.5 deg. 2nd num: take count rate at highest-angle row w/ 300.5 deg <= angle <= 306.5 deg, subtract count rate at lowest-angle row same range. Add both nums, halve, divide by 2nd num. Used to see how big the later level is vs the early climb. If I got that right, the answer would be 267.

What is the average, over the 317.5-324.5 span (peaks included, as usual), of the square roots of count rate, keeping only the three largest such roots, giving 3.01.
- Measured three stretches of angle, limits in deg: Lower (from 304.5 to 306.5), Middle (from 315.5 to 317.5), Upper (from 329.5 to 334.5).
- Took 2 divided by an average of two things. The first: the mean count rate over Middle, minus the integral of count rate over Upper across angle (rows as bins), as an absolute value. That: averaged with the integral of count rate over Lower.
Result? 0.07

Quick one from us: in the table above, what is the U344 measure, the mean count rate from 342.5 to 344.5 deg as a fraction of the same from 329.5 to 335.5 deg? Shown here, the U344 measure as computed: 1.00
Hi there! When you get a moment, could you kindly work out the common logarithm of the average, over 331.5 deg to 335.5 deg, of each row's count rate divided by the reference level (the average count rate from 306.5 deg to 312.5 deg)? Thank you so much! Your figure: 0.0136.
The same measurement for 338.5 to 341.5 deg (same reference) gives 0.0117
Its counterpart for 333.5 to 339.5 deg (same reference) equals 0.0121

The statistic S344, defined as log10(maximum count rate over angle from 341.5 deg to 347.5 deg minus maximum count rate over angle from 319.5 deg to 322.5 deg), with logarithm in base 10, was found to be -0.88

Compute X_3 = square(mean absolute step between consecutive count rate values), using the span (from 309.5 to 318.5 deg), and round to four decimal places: 0.0130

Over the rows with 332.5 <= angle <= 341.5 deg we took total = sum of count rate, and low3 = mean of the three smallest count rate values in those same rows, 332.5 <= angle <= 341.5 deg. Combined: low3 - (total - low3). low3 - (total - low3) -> -63.4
